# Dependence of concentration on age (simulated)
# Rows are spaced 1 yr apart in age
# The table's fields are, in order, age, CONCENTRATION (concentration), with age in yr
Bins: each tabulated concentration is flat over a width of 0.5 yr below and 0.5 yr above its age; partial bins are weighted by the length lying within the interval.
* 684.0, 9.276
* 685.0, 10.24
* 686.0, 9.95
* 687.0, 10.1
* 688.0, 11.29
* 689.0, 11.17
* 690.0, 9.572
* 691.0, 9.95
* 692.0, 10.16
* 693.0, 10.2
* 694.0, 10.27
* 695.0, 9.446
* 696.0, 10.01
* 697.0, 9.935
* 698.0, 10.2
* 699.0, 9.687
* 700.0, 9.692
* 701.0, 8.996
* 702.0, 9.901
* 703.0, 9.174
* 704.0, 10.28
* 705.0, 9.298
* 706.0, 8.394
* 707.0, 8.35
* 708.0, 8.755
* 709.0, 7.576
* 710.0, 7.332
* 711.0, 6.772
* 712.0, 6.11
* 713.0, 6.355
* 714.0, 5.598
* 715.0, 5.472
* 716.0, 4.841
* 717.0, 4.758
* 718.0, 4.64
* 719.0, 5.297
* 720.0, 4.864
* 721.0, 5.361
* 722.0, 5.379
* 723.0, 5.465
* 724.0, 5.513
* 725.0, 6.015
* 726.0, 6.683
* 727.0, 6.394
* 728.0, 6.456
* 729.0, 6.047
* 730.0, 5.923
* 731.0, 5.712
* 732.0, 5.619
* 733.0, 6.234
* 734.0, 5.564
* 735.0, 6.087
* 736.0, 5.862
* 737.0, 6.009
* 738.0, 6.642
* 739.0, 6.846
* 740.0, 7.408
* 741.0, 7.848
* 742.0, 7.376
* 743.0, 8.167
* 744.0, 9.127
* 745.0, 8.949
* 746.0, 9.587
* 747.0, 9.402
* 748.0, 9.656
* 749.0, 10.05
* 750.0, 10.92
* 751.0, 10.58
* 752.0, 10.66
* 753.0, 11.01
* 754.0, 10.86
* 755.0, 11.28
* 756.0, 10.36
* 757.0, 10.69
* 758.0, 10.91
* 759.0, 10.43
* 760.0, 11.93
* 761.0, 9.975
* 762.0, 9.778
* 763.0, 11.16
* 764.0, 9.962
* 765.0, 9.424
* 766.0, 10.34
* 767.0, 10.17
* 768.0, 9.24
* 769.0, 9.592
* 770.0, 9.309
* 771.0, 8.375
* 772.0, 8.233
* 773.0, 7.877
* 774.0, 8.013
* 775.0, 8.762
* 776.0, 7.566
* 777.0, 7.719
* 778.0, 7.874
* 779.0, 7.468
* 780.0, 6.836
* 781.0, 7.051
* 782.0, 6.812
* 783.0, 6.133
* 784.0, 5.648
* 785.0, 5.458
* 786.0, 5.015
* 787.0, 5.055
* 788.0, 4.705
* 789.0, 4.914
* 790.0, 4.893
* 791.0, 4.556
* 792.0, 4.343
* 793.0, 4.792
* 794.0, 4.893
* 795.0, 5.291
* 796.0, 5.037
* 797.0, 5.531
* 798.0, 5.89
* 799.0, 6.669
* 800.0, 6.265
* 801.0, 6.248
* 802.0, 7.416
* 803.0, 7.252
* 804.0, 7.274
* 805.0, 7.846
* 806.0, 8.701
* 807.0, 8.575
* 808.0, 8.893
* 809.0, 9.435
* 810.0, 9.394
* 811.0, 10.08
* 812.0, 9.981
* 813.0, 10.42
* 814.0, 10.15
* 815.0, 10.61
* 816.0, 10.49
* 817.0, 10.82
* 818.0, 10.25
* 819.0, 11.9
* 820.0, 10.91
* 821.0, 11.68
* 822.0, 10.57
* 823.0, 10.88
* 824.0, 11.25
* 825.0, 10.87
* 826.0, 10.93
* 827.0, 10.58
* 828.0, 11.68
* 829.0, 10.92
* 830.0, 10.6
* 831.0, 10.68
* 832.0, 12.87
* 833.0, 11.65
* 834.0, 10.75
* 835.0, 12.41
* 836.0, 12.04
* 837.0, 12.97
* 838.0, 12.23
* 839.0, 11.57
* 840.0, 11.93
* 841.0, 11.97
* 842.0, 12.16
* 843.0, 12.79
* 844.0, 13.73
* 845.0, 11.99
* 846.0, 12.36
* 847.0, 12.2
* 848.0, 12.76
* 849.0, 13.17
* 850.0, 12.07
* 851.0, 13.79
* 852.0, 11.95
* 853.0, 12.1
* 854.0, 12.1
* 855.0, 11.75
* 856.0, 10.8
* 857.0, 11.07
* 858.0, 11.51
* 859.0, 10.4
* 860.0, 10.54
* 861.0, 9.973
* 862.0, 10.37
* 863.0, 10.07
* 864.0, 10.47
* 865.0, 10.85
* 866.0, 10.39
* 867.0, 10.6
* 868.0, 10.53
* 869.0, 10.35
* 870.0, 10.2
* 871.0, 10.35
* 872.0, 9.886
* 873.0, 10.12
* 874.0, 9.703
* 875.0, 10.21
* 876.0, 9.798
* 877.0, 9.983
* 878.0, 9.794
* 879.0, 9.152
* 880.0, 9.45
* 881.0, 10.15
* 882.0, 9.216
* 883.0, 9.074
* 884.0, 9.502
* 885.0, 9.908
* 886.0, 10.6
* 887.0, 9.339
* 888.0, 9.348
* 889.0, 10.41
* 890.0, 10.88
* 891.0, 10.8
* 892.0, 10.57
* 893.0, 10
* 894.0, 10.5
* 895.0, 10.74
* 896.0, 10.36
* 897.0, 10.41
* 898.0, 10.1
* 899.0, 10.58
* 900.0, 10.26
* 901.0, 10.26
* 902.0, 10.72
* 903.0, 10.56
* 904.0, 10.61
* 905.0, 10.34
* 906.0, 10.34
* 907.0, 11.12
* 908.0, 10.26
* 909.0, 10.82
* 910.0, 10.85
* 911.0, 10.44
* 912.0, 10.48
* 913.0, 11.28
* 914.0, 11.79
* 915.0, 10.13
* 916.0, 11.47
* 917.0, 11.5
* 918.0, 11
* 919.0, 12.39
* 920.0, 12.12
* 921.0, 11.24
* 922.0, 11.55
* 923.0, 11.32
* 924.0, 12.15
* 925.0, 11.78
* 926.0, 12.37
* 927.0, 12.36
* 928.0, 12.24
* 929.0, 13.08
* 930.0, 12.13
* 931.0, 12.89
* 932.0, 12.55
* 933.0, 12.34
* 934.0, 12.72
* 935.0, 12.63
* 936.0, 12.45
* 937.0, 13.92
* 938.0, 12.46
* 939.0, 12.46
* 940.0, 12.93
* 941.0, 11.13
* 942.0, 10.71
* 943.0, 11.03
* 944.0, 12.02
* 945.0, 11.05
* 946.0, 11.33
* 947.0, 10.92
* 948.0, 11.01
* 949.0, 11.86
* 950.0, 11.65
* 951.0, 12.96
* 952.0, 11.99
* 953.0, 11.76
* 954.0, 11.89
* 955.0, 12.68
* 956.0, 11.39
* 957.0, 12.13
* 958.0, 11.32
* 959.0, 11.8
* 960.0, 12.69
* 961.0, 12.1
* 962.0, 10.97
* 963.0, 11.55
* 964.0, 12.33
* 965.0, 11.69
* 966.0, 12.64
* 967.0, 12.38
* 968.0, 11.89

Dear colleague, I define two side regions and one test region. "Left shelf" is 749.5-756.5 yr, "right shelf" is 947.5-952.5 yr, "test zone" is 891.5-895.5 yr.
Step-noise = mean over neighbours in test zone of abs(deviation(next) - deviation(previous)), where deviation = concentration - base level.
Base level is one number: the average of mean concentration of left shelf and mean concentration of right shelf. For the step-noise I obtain 0.44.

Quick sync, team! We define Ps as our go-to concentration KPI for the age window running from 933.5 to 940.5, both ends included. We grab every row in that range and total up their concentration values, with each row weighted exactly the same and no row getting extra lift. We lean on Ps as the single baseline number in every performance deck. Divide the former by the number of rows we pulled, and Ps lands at 12.8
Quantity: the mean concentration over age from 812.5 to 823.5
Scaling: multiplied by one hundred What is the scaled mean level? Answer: 1079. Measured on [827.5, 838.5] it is 1171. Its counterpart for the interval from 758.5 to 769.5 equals 1018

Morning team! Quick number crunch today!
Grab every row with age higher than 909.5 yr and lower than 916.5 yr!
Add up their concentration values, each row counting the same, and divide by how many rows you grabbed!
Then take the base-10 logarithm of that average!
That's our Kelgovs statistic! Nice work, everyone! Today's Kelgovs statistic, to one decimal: 1.0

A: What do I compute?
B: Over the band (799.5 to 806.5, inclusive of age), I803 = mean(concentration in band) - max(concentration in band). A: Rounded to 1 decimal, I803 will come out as -1.4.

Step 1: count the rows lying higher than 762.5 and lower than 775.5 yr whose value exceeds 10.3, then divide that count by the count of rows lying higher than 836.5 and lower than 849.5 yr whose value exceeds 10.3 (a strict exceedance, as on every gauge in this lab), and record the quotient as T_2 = 0.15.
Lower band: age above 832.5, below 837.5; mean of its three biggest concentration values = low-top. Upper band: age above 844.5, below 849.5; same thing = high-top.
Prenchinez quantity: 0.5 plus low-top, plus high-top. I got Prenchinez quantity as 25.7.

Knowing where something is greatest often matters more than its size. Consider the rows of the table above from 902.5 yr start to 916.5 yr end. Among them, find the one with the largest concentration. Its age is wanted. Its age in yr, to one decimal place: 914.0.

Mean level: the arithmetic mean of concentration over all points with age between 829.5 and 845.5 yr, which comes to 12.0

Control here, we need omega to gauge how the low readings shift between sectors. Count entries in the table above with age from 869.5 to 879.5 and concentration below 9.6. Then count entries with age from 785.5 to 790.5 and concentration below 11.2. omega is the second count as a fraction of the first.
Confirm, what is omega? 5.0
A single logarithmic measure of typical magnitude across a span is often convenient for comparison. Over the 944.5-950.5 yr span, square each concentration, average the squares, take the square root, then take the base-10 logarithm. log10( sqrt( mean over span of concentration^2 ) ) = 1.05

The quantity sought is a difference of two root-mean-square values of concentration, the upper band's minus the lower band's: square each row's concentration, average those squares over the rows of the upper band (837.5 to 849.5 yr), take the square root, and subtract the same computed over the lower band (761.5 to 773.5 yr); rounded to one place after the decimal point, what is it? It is 2.9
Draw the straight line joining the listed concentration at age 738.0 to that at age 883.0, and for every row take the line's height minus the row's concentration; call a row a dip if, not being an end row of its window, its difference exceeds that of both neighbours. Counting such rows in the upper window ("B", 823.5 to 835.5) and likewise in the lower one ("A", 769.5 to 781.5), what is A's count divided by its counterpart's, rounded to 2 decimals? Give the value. 0.75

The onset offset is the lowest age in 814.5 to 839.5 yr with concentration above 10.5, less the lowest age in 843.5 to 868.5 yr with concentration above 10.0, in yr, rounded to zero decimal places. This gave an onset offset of -29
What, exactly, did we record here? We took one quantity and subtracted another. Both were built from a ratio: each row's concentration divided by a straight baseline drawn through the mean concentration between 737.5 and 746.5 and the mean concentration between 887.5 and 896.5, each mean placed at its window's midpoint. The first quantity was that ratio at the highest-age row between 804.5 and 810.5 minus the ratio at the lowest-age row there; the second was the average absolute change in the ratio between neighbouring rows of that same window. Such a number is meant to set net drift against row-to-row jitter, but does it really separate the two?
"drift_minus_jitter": 0.12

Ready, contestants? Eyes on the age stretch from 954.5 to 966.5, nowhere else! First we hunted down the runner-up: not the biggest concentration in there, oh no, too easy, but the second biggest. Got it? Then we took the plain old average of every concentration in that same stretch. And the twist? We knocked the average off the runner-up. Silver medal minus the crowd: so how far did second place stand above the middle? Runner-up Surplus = 0.74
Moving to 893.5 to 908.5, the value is 0.26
